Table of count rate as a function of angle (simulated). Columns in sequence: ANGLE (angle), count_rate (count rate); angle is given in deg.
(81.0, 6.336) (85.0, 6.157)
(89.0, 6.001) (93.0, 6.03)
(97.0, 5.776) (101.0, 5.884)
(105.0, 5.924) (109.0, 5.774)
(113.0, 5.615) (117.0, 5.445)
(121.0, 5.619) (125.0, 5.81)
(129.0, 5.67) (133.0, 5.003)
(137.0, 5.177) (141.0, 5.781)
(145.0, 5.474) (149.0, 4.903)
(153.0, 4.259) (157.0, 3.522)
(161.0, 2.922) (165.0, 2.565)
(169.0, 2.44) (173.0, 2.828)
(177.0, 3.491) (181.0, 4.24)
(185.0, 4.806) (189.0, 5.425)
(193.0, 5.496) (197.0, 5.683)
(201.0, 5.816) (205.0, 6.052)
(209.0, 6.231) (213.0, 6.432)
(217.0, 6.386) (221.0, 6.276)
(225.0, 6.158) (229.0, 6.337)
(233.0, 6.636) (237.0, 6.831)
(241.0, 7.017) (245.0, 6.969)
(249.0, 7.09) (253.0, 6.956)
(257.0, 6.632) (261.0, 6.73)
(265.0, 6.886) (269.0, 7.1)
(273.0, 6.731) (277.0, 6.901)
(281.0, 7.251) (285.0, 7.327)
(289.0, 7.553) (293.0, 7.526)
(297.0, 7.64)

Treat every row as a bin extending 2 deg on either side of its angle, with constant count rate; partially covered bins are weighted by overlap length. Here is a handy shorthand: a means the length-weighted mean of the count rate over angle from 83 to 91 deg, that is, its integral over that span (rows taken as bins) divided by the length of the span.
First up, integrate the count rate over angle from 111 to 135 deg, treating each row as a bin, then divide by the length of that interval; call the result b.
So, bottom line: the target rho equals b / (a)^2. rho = 0.15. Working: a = 6.1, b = 5.5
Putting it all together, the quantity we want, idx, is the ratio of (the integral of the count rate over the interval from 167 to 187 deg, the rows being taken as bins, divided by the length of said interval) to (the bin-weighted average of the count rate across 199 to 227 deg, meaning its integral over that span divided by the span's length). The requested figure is 0.6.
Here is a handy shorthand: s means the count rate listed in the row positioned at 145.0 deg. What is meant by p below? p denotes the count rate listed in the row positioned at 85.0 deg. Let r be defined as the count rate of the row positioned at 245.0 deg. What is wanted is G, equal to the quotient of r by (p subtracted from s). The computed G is -10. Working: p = 6.157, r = 6.969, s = 5.474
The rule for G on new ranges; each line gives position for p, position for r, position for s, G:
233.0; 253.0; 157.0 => -2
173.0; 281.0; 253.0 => 2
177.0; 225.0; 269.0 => 2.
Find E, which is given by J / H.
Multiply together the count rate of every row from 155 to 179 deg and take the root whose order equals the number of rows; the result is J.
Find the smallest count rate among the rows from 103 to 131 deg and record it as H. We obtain 0.54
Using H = 5.445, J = 2.9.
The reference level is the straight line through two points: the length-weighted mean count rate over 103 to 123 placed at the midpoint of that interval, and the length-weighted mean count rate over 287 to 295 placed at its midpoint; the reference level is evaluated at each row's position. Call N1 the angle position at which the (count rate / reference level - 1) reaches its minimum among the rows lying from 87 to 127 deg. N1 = 117.0 deg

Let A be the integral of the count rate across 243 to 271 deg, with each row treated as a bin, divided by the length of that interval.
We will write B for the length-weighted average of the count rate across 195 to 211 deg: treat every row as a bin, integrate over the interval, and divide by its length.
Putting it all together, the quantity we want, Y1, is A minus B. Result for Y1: 1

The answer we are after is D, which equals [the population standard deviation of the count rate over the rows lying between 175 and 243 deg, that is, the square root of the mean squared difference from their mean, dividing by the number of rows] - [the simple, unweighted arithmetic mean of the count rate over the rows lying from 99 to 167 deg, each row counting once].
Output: -4.1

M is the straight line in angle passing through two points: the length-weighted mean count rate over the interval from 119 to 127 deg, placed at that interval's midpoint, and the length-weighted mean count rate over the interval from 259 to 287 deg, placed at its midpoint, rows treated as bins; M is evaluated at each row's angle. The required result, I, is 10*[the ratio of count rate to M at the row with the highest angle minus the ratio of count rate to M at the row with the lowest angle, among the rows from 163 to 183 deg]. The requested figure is 2.6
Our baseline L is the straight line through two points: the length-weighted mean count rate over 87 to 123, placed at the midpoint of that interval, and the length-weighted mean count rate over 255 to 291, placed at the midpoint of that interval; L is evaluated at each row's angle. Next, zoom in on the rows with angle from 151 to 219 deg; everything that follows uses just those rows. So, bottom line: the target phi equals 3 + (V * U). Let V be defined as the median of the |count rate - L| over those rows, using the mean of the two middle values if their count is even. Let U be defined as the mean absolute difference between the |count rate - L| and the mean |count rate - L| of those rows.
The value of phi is 4.8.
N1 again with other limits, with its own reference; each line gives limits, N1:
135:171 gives 169.0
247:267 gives 257.0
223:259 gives 225.0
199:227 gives 201.0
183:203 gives 185.0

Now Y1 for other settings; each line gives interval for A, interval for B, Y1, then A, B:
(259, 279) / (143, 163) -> 3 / 6.9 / 4.2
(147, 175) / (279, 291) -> -4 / 3.3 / 7.4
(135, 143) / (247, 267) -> -1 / 5.5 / 6.9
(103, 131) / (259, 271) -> -1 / 5.7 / 6.9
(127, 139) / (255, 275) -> -2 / 5.3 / 6.8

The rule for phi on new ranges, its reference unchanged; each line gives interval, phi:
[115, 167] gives 3.8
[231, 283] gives 3.0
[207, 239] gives 3.0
